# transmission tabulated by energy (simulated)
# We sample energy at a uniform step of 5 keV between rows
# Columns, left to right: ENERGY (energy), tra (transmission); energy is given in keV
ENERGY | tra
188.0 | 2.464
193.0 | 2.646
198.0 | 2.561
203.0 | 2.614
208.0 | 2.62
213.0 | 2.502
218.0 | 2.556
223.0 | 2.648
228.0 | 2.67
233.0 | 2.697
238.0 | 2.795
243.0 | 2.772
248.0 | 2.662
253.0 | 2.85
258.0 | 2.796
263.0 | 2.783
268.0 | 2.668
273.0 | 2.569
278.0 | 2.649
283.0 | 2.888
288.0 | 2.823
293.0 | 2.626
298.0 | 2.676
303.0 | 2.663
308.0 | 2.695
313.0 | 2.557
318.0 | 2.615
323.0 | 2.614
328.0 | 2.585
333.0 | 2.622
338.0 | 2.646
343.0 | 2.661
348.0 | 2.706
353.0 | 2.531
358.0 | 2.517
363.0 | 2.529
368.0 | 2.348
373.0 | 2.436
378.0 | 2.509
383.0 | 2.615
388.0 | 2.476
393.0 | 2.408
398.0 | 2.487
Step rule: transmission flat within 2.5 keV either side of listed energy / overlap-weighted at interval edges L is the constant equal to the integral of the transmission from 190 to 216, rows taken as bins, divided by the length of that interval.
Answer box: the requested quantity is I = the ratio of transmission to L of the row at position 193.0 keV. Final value 1.02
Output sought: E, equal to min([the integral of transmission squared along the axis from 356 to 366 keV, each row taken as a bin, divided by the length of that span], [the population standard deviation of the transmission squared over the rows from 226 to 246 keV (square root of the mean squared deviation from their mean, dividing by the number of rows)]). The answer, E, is 0.28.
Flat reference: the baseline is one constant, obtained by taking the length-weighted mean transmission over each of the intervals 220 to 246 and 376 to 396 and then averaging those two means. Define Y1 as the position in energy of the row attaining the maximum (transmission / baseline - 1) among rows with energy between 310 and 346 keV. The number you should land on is 343.0 keV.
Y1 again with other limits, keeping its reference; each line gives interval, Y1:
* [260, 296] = 283.0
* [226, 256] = 253.0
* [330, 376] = 348.0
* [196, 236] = 233.0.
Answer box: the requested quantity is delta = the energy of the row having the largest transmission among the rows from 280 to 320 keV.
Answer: 283.0 keV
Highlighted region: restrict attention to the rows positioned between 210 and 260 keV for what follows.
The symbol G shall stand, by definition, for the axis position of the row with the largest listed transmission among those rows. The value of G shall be 253.0 keV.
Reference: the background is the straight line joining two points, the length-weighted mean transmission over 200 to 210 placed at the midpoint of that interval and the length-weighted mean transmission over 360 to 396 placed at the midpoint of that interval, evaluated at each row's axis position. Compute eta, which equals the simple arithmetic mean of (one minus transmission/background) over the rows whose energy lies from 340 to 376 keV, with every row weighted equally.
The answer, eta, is -0.02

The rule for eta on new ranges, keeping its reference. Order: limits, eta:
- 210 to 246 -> -0.03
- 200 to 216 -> 0.01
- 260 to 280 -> -0.04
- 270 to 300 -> -0.06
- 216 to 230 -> -0.01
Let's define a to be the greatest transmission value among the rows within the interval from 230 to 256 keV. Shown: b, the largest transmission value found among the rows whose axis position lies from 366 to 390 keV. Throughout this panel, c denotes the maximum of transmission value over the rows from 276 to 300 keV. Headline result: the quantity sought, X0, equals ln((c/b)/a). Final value -0.95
